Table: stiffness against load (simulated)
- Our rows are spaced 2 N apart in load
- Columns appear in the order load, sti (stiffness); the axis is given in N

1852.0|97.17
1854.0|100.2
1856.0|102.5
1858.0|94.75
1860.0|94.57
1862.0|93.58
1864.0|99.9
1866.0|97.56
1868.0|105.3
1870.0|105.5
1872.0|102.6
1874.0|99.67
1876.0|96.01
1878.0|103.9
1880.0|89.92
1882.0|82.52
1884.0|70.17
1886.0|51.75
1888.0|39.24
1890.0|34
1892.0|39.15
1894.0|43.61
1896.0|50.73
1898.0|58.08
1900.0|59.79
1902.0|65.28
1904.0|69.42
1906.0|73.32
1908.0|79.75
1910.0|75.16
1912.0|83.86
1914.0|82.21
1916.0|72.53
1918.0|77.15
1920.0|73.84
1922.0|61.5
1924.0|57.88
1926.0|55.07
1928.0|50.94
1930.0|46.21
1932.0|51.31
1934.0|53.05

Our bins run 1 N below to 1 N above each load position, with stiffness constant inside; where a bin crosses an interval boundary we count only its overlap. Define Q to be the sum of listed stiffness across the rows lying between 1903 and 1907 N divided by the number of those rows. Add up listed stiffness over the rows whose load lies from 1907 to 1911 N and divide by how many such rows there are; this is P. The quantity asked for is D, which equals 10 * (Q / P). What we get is 9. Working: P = 77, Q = 71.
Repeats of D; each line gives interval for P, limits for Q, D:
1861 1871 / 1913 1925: 7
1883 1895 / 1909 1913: 17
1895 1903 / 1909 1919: 13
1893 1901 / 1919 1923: 13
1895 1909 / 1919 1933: 9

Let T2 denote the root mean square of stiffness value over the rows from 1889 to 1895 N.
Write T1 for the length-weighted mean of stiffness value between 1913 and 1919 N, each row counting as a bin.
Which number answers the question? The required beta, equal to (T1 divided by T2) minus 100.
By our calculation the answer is -98.0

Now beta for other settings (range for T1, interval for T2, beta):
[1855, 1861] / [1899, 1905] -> -98.5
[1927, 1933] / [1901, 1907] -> -99.3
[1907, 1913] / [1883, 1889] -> -98.6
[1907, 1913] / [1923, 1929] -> -98.5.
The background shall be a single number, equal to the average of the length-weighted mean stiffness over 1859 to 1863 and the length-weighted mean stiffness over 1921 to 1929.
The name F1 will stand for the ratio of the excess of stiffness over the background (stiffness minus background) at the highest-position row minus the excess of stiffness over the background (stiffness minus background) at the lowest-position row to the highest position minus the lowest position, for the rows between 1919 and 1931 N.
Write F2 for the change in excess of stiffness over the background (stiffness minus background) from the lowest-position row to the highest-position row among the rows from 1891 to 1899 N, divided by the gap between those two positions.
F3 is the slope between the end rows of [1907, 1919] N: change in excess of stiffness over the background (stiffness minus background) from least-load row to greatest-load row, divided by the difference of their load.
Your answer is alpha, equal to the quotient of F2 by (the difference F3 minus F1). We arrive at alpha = 1.3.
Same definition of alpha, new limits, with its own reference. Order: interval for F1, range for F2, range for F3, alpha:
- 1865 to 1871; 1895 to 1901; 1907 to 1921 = -0.9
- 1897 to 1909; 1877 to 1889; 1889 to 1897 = -10.4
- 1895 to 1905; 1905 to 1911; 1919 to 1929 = -0.1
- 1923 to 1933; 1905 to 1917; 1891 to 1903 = 0.0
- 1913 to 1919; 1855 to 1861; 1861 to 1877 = -1.4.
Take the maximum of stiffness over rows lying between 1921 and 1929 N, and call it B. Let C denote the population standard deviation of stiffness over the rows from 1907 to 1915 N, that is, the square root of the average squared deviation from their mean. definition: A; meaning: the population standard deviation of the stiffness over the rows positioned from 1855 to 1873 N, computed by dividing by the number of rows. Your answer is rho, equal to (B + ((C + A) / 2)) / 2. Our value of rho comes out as 33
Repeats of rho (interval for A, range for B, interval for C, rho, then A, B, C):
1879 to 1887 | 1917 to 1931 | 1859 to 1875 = 43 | 14.4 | 77.15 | 4.2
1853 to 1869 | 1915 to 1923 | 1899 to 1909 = 41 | 3.9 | 77.15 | 6.8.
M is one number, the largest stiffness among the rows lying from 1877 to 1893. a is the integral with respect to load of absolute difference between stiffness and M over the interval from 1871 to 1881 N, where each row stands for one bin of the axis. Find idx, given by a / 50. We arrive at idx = 1.1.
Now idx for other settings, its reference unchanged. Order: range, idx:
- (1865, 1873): 0.4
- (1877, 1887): 4.8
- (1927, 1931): 4.4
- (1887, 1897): 12.5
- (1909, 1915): 2.8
